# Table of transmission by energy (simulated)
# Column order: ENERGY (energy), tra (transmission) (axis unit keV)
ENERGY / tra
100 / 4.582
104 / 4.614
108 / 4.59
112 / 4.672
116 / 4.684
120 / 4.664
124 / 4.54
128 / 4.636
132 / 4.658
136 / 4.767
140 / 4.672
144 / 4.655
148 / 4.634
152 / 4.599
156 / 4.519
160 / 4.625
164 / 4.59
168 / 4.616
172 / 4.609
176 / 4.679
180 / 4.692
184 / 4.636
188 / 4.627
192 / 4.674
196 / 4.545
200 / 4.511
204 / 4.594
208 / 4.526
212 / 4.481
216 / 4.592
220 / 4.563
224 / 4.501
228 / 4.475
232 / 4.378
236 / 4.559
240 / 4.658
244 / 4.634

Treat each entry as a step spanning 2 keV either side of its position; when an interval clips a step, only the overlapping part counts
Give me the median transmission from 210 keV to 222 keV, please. 4.56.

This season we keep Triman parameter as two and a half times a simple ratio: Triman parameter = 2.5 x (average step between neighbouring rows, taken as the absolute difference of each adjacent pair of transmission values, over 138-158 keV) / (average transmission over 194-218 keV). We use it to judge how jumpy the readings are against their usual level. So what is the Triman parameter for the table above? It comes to 0.021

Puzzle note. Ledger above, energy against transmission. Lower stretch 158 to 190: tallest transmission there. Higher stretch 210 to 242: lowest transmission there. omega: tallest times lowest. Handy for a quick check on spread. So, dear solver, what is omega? 20.5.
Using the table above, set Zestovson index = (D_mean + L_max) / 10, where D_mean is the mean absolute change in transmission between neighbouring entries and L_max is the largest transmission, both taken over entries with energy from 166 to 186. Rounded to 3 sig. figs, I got 0.473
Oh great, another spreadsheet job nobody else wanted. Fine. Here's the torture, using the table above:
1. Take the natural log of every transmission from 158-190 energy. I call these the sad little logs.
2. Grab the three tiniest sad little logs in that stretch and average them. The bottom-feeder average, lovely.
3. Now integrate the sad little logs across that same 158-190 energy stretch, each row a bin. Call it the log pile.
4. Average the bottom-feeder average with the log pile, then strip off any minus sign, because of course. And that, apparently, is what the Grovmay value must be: 25.3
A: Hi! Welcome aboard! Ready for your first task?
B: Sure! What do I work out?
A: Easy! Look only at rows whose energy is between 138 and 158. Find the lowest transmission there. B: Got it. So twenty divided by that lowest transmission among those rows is 4.43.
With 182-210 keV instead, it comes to 4.43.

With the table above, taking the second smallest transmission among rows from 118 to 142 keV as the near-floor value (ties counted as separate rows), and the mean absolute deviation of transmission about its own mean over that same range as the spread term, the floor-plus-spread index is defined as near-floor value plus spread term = 4.68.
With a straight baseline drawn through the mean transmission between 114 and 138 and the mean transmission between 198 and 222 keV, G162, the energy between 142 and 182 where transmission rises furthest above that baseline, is 180 keV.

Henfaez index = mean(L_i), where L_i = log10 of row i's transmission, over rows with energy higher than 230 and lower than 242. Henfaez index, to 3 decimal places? 0.656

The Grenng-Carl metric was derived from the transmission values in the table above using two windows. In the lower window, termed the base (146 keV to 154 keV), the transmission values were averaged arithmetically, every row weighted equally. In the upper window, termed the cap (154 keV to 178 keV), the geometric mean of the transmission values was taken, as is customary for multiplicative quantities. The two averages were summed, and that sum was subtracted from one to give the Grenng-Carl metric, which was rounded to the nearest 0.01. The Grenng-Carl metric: -8.22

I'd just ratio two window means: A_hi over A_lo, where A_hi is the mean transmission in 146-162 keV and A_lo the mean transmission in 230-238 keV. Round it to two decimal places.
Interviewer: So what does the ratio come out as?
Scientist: 1.03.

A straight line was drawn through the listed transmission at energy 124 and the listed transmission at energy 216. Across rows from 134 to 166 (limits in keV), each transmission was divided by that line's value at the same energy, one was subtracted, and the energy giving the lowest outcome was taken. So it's 156 keV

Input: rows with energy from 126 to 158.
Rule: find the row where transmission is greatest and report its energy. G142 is 136 keV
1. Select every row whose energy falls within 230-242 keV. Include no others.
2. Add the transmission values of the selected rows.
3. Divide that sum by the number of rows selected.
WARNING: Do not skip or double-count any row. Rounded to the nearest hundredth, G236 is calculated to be 4.53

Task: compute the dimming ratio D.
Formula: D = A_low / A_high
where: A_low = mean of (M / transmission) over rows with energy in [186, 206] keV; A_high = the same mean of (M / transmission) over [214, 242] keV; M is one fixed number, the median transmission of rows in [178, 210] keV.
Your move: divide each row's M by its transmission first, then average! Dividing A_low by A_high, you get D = 0.987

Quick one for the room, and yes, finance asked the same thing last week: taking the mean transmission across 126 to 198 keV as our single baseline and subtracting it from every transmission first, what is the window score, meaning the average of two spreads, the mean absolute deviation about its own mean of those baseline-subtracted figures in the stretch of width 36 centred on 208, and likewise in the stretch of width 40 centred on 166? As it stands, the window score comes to 0.0396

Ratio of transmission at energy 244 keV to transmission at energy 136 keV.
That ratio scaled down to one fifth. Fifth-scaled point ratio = 0.194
